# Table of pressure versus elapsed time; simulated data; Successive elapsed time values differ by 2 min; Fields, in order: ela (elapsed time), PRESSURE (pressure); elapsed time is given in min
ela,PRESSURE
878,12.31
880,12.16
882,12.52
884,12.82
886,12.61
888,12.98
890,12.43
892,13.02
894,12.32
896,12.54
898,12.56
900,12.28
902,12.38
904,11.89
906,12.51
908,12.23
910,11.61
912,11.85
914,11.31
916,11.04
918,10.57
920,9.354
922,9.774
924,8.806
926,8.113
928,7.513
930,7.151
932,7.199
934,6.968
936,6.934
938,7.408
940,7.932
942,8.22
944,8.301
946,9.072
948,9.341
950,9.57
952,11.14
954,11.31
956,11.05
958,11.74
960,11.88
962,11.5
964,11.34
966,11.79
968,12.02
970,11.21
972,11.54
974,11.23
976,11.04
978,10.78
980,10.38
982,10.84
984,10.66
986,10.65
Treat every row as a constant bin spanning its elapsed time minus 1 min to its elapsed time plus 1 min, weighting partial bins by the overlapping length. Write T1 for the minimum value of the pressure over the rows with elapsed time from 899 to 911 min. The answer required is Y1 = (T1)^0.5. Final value 3.4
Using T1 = 11.61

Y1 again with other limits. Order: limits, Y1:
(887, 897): 3.5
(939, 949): 2.8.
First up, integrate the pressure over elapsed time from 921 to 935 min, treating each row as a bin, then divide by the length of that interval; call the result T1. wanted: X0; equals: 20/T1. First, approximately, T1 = 7.9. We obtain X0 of 2.52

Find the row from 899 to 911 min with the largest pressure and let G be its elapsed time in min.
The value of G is 906 min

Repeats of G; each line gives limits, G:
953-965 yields 960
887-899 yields 892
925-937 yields 926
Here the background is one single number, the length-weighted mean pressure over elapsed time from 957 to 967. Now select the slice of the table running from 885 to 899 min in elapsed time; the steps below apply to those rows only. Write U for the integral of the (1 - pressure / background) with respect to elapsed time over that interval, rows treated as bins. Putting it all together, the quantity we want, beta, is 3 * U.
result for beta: -4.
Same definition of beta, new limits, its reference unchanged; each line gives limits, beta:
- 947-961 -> 3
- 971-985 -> 3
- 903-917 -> 0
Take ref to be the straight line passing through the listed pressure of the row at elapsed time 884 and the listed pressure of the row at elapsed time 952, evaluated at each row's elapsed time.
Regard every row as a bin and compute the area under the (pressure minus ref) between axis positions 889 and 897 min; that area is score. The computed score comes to 0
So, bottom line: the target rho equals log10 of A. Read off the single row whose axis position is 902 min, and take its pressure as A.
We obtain 1.093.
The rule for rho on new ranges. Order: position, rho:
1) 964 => 1.055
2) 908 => 1.087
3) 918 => 1.024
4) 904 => 1.075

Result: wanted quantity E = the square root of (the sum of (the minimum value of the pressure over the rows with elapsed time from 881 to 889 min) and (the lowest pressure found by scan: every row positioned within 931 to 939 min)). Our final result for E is 4.41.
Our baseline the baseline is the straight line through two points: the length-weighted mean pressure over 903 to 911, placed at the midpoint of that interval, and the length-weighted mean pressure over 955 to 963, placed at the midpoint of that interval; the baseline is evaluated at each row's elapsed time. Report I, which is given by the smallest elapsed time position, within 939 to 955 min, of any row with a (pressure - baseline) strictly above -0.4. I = 954 min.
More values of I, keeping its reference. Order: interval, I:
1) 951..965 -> 954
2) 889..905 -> 890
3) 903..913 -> 904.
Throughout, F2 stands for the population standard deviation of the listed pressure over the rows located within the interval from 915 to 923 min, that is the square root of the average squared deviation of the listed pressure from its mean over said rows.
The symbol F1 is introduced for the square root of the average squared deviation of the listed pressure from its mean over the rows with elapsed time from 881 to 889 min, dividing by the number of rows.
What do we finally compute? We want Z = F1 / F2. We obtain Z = 0.3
